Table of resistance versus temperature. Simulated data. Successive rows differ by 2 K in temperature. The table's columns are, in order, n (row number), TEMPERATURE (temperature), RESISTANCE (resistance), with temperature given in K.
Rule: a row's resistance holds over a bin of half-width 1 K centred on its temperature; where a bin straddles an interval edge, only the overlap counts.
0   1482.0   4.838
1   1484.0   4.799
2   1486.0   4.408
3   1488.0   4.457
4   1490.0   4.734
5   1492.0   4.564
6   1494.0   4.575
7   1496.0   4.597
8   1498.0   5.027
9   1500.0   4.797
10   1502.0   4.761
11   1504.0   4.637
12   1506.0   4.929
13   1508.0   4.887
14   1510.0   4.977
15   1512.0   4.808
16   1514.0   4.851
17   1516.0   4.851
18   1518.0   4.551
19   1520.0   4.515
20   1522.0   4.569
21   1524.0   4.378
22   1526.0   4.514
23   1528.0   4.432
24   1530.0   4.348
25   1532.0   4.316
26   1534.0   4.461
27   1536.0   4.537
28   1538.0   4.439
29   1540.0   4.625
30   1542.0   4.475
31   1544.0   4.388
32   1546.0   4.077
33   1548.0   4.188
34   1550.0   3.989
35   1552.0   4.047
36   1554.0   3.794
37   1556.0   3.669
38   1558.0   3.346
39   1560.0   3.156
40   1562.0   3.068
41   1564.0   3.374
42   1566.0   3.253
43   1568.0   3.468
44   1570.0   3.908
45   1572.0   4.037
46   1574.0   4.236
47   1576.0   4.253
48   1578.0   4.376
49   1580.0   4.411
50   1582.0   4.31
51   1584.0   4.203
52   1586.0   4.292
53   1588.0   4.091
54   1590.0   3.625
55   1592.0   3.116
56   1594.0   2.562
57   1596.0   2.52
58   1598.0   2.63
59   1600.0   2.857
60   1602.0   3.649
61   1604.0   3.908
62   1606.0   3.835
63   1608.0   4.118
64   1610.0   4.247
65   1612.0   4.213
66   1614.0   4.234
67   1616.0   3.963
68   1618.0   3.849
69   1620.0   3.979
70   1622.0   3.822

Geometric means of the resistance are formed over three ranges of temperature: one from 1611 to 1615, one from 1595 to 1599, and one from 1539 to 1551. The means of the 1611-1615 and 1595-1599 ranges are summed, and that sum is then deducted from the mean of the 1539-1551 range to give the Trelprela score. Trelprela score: -2.5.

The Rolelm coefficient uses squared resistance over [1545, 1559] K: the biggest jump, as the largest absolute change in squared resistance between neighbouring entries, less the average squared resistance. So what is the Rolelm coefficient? -12.8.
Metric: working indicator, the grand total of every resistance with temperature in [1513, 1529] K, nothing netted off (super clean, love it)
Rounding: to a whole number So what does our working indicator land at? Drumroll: 37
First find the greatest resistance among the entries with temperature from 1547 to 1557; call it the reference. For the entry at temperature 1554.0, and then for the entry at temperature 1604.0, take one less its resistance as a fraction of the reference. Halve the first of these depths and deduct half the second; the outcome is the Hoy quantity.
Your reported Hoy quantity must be 0.01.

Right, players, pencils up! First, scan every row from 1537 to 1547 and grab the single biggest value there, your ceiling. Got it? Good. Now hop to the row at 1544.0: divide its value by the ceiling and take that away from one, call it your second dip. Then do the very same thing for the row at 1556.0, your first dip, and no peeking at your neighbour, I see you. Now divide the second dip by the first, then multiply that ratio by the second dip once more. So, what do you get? 0.013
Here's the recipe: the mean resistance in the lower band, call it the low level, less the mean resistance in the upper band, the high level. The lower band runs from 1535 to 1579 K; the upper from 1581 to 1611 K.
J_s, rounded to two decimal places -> 0.34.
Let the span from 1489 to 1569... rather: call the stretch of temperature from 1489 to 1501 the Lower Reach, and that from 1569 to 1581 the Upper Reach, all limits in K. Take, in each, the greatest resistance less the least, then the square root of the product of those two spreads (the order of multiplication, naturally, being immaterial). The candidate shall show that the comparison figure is 0.48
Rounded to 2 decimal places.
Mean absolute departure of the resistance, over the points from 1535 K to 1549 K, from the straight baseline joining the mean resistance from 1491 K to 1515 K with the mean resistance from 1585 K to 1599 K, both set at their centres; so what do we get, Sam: 0.27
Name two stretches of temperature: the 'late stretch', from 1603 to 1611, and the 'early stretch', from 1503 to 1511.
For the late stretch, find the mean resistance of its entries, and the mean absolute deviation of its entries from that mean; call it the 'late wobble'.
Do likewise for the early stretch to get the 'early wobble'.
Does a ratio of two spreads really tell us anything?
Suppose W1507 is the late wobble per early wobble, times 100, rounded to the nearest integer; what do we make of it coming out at 141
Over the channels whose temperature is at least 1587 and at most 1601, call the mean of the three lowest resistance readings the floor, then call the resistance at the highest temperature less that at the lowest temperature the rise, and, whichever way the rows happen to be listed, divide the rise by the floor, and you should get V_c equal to -0.48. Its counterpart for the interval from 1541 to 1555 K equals -0.17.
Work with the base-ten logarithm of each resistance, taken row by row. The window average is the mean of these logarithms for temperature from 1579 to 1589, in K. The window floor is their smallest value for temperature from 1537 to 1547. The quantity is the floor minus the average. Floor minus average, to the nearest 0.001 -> -0.019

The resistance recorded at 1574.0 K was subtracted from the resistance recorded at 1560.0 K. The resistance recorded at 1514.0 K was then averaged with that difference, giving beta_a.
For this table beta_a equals 1.9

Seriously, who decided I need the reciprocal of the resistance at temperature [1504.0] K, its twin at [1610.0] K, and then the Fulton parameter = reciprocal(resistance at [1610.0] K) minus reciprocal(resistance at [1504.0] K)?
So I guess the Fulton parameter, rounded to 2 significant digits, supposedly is 0.020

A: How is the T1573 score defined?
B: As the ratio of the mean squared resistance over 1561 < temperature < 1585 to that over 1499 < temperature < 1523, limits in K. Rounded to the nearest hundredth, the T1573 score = 0.68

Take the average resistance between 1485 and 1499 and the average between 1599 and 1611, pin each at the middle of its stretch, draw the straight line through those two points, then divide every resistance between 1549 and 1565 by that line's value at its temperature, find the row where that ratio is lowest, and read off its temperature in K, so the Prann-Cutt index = 1562.0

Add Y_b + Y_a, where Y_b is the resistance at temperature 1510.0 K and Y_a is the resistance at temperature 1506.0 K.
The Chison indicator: 9.9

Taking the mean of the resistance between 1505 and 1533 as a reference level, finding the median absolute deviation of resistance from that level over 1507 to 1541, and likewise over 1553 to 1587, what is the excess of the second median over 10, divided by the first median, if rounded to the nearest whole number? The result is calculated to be -47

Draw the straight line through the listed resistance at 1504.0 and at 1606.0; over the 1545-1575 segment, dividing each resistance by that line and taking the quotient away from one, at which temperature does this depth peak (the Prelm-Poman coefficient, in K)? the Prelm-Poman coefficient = 1562.0 K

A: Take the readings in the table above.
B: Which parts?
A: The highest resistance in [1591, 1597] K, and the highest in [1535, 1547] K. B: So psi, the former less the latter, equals -1.5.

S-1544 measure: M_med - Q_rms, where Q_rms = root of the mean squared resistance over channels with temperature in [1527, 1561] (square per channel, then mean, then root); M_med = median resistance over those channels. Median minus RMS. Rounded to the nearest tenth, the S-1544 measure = 0.2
